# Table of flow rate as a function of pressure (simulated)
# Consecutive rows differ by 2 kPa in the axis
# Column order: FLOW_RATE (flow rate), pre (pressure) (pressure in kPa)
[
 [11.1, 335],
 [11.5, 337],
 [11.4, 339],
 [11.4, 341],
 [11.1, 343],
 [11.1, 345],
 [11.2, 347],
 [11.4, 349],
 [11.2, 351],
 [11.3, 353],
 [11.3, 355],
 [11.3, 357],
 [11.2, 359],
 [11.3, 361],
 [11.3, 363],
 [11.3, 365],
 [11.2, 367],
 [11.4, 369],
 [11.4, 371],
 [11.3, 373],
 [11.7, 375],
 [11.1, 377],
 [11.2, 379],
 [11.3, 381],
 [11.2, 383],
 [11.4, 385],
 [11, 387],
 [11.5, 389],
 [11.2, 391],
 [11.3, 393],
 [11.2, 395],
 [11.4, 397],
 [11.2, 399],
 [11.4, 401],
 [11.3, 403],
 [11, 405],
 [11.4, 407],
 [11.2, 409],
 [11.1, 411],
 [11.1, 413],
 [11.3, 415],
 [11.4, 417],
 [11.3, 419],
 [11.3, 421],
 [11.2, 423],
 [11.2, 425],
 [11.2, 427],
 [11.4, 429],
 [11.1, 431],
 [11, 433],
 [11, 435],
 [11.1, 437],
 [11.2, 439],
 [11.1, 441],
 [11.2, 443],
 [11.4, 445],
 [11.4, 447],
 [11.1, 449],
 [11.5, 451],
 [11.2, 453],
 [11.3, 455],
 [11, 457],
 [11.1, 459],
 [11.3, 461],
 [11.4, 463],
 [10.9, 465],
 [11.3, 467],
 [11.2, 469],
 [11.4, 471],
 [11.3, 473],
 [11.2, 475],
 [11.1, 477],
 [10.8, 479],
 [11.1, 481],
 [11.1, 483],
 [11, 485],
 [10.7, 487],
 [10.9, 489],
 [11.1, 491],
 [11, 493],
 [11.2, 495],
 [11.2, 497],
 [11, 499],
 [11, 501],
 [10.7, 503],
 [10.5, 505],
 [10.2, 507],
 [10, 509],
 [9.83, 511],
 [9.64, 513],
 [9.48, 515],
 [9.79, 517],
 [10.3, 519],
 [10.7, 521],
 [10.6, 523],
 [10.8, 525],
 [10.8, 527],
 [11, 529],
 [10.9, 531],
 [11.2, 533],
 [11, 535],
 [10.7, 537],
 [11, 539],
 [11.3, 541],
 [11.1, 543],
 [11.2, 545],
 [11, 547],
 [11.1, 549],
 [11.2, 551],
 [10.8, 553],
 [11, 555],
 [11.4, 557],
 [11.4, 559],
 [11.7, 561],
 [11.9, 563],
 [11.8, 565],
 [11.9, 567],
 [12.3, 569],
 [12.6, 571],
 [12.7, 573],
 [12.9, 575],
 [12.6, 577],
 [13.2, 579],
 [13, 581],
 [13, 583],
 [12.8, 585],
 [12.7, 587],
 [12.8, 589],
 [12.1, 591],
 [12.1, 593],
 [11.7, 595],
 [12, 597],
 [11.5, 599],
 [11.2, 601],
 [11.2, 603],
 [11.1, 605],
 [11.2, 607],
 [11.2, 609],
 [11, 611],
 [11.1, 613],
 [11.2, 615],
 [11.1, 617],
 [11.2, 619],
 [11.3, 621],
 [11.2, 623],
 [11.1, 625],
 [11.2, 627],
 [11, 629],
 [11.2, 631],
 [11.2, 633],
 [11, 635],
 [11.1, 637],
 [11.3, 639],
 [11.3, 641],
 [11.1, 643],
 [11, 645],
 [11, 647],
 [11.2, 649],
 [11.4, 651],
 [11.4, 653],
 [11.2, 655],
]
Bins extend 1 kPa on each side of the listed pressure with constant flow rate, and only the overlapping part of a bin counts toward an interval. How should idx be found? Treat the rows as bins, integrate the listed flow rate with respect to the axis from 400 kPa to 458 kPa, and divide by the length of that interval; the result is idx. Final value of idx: 11.2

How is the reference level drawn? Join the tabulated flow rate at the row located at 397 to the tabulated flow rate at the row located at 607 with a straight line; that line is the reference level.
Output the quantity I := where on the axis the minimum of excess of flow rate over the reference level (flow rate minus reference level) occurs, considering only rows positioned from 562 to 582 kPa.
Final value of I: 565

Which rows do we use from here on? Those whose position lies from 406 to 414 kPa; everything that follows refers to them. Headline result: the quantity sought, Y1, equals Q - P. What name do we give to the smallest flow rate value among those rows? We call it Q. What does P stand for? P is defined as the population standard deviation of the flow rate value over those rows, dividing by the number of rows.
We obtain 10.98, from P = 0.12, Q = 11.1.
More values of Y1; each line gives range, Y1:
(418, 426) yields 11.15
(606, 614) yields 10.92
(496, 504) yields 10.52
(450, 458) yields 10.82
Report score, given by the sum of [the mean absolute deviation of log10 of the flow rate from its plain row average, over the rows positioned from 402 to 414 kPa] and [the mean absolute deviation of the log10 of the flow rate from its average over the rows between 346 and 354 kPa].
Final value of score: 0.007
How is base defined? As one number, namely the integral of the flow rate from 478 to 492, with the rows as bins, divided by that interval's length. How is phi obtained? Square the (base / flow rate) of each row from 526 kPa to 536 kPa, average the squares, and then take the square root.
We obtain 1.00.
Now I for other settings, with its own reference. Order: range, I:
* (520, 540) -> 523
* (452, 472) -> 465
